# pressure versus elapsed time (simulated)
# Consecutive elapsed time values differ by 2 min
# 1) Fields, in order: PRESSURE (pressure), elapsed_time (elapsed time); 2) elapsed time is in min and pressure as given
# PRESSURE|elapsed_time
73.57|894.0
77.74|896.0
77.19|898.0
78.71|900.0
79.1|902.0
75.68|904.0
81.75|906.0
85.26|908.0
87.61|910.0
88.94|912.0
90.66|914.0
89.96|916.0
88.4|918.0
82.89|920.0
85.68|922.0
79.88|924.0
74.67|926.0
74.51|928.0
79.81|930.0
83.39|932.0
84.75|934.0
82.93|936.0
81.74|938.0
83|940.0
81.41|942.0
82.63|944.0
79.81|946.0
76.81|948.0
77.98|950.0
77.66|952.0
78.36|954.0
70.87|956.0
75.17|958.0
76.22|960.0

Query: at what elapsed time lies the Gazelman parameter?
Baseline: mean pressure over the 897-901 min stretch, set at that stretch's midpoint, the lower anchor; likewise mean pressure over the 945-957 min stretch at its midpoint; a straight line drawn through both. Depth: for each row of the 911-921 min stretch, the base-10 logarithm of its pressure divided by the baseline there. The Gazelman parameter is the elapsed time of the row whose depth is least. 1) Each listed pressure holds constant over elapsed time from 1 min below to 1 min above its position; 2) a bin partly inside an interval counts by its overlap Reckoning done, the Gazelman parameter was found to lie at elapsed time 920.0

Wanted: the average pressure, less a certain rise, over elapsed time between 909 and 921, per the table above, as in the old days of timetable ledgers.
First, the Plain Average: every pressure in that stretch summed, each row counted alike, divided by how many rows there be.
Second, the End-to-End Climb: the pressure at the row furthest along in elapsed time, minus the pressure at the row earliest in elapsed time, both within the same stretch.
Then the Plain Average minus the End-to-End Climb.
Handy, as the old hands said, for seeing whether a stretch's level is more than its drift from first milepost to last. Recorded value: 92.8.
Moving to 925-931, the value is 71.2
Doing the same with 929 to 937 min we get 79.6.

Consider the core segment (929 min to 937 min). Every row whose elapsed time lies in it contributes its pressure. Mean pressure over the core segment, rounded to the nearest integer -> 83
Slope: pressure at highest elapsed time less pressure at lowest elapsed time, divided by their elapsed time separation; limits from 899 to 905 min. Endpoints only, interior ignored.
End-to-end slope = -0.76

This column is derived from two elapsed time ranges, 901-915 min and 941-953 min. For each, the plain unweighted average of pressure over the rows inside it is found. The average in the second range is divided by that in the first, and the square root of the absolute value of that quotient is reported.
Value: 0.97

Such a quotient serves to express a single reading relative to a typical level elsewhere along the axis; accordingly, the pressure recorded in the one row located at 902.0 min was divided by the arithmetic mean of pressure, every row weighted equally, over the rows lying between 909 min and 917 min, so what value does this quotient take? 0.89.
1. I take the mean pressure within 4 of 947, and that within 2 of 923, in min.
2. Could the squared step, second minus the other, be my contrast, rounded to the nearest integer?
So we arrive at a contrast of 12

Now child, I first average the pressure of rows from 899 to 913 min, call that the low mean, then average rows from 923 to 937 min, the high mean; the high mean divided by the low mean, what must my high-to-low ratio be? 0.97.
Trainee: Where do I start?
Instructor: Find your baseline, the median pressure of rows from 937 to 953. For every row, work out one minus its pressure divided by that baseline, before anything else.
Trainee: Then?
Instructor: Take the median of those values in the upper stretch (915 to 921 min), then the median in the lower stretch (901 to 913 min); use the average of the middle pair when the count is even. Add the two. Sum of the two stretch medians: -0.13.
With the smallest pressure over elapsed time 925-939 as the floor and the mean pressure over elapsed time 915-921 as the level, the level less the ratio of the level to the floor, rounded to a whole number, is 86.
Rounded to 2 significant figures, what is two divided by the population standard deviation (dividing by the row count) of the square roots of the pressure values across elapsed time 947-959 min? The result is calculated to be 13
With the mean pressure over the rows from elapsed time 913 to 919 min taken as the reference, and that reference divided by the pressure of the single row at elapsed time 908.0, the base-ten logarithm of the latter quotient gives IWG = 0.022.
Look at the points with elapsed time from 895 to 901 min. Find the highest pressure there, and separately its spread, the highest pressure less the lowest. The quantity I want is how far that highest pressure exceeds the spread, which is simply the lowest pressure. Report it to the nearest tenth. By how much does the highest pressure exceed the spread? 77.2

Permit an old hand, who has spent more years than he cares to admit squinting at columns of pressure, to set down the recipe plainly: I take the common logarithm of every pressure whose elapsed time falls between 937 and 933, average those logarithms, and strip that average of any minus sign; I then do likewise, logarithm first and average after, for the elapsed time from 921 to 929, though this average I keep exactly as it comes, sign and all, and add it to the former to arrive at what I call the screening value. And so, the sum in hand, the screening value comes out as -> 3.82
